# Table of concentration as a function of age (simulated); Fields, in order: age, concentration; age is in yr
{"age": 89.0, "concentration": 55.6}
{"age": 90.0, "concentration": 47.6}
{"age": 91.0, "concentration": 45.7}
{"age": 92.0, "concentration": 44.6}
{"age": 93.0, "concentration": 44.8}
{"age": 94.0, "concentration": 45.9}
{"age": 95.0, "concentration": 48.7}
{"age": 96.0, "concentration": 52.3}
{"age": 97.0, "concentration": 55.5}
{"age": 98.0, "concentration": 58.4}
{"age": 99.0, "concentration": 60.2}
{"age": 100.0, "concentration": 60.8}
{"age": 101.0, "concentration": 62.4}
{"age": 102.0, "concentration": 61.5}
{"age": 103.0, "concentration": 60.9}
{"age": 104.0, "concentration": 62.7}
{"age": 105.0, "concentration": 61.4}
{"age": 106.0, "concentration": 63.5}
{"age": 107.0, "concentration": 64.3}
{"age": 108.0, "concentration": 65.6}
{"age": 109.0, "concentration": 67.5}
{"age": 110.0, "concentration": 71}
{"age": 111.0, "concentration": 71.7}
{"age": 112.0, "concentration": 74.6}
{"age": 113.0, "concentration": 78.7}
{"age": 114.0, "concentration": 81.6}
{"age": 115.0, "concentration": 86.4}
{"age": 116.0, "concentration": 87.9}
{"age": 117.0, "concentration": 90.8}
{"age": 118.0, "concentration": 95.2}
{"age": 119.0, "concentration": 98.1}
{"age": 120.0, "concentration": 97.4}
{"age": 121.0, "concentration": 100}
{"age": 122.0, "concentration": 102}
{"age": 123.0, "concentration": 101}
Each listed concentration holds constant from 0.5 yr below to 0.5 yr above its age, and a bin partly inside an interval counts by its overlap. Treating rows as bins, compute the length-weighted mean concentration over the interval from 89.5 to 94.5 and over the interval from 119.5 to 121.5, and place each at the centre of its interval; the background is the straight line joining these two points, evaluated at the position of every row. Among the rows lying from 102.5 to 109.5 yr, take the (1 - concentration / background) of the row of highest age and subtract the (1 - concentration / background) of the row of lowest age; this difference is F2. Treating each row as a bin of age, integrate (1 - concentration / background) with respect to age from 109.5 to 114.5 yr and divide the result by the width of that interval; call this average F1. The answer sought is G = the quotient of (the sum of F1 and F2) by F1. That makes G 1.5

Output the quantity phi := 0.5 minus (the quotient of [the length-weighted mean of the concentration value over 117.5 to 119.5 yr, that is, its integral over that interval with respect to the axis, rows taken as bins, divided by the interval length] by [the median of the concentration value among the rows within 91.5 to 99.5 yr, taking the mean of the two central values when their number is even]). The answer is -1.41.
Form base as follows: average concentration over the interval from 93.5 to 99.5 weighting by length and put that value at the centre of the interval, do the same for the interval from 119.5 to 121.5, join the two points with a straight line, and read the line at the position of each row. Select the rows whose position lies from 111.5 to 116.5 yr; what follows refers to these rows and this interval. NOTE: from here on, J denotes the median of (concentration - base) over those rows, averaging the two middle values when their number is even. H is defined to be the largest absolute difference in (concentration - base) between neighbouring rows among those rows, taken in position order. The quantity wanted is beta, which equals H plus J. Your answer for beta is -2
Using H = 2.9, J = -5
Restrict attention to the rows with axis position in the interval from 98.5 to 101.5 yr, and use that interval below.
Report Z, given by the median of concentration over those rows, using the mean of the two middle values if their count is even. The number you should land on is 61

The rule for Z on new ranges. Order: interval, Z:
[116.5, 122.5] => 98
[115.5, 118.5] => 91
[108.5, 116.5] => 77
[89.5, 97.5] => 47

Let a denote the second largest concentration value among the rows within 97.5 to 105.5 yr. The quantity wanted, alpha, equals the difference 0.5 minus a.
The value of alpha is -62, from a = 62.4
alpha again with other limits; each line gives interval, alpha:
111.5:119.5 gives -95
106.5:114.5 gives -78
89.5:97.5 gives -52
